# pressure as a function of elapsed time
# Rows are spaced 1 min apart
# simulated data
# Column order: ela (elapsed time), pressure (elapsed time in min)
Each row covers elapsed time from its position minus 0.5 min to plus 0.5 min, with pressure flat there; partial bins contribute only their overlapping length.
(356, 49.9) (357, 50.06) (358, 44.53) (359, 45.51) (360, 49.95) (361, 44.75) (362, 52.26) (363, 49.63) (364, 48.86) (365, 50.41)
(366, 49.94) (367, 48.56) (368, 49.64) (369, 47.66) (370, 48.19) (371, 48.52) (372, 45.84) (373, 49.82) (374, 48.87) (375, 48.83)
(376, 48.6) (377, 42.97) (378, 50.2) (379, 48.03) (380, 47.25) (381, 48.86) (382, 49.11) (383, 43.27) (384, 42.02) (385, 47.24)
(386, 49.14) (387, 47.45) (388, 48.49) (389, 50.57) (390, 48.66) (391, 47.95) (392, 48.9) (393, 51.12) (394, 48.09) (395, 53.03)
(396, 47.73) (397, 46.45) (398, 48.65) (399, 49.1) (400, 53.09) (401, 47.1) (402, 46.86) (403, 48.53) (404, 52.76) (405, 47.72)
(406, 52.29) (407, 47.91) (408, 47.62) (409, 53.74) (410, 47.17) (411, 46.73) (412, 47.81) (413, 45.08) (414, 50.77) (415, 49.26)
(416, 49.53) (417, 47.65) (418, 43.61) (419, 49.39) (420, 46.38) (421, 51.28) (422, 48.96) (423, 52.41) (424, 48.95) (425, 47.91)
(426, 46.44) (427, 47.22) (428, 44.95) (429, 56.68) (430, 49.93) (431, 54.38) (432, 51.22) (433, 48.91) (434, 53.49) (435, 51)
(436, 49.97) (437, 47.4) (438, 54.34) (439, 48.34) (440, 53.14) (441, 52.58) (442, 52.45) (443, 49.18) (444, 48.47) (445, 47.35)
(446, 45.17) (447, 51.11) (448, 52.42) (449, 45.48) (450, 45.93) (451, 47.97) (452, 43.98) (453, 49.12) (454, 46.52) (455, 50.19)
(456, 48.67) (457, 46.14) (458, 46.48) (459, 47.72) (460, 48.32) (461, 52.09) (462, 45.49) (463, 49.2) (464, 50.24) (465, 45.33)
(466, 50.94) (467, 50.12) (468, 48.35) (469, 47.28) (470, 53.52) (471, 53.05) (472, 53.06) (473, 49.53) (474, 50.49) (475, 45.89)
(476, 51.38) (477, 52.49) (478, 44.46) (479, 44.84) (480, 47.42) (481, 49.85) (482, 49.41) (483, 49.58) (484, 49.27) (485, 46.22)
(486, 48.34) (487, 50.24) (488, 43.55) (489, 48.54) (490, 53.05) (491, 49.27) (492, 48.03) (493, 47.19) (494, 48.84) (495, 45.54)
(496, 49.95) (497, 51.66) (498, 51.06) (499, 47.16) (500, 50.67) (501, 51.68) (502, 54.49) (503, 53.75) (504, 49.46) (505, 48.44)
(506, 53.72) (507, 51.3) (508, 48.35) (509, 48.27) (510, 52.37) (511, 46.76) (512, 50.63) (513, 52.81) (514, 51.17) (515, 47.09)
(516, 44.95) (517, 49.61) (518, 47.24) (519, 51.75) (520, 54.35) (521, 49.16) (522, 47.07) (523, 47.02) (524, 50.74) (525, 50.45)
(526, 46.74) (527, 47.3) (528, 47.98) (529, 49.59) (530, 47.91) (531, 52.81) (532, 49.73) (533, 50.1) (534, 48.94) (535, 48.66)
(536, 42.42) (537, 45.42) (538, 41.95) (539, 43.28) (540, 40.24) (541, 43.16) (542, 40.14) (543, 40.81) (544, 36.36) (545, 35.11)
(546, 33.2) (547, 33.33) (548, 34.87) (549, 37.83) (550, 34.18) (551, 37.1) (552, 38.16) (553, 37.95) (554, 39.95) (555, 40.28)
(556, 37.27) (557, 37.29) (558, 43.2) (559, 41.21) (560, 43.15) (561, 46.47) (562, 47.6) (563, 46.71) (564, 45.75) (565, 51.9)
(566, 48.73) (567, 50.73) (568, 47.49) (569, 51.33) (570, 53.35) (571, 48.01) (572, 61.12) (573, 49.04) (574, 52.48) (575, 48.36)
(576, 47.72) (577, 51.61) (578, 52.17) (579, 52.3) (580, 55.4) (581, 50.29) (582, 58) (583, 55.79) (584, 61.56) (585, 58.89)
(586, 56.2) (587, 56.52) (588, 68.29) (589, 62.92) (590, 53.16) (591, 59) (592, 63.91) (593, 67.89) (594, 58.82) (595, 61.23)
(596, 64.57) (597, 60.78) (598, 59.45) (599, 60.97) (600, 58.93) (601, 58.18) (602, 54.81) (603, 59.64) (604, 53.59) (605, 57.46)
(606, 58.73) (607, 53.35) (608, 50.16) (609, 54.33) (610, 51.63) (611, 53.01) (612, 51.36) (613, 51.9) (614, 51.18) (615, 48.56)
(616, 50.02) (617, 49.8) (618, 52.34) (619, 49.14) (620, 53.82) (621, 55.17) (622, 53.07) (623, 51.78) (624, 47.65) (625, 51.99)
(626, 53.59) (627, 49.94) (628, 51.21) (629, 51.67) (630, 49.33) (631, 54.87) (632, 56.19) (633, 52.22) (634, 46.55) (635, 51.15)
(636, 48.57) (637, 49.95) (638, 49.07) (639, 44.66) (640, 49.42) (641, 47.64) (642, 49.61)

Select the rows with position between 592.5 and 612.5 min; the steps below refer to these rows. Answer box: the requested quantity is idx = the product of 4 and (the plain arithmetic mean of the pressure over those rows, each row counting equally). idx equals 230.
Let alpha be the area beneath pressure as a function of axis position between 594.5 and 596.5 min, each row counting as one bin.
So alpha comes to 126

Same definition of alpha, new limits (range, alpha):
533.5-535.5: 98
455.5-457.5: 95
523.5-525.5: 101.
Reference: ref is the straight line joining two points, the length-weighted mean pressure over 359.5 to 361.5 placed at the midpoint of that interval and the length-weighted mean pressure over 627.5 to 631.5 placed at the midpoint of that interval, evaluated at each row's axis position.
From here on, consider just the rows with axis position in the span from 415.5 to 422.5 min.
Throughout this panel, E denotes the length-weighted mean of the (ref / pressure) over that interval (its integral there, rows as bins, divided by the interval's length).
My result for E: 1.01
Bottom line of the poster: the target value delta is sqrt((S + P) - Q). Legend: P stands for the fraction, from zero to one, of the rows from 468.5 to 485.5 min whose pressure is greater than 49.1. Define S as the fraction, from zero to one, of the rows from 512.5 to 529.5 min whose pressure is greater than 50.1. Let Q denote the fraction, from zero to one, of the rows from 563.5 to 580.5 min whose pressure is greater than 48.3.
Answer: 0.49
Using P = 0.65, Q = 0.76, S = 0.35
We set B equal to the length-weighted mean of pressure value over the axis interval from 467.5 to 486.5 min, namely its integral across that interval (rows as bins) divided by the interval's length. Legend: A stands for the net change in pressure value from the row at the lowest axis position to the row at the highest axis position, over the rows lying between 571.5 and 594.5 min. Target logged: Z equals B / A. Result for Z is -21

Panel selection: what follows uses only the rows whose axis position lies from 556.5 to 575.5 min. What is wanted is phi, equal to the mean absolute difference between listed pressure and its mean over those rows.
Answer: 3.6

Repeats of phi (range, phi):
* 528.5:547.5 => 4.9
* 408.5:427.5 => 1.9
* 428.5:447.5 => 2.4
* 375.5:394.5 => 1.7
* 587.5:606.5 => 3.1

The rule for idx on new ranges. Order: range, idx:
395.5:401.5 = 195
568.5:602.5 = 227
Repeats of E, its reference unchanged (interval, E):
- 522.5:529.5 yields 1.03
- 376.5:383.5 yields 1.02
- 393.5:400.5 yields 0.97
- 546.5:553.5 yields 1.40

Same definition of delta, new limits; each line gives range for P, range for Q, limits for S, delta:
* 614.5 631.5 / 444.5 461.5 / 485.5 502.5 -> 0.94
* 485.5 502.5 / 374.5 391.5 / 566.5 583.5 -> 0.84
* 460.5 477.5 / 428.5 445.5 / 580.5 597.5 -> 0.91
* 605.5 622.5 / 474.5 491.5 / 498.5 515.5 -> 0.94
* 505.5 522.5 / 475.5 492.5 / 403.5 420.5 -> 0.42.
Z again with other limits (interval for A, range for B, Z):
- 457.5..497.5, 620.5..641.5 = 10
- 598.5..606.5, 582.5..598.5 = -27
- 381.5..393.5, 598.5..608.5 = 28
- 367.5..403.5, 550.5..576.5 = -41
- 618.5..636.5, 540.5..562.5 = -68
